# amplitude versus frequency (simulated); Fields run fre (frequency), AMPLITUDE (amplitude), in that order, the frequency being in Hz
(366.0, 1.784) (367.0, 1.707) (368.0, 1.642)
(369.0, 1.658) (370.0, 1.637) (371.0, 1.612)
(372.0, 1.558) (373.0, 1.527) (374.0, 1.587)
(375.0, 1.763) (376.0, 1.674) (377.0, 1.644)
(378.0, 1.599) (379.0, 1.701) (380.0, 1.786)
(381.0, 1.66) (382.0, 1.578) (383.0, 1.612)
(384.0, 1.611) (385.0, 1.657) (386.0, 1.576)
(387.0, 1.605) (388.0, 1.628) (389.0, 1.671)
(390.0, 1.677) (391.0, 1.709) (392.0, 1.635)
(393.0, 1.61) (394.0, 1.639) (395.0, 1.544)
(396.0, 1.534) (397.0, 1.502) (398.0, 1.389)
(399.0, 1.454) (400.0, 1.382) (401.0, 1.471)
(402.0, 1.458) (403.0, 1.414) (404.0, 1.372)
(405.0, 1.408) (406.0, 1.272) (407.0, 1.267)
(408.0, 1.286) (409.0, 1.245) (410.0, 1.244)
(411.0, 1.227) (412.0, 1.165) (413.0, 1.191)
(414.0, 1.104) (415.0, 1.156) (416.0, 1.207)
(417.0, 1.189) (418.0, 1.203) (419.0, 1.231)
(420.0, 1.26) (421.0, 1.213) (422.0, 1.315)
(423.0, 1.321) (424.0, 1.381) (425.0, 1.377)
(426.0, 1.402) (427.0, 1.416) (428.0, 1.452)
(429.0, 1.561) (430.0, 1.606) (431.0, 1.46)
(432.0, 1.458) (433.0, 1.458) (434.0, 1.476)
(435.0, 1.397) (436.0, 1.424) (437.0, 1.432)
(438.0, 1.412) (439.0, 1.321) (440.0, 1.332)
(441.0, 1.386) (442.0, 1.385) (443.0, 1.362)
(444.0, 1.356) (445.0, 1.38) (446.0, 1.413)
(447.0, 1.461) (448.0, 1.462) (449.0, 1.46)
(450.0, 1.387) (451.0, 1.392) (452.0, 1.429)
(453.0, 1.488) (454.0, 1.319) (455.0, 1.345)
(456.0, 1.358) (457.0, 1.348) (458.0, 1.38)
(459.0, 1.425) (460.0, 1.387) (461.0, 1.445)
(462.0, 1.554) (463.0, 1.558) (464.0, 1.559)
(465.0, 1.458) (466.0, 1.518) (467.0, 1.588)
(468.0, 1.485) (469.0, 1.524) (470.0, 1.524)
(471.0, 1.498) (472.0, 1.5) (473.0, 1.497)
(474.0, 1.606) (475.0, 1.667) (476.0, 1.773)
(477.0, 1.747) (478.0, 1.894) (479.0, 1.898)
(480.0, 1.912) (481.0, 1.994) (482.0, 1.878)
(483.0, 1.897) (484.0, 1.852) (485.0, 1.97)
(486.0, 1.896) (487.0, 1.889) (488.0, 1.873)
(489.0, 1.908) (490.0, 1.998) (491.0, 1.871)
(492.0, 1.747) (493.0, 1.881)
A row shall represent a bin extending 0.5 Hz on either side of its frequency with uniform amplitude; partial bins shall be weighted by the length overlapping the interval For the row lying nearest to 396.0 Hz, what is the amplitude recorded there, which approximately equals 1.534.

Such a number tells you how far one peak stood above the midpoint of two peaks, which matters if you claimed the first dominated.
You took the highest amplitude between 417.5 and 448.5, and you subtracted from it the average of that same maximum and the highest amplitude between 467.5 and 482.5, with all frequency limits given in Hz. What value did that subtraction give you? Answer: -0.19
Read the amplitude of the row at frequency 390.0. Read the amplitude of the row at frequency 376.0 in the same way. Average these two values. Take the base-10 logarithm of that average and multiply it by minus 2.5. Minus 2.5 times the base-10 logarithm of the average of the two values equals -0.56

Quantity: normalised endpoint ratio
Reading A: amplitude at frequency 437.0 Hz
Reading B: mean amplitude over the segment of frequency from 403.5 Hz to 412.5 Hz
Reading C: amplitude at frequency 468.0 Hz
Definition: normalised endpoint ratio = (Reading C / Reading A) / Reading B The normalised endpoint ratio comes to 0.81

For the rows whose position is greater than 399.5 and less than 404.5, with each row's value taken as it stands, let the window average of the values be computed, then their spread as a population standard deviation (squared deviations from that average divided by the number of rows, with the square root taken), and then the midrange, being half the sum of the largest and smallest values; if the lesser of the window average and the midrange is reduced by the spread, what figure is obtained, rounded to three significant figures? 1.38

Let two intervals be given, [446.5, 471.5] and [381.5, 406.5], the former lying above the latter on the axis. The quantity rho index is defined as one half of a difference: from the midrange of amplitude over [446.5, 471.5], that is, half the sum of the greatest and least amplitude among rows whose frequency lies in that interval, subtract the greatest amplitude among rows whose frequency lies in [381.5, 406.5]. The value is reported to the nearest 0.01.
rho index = -0.13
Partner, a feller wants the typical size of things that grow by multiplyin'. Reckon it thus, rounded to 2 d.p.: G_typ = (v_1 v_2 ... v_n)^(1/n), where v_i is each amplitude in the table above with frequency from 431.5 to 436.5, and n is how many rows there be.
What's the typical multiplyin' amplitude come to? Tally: 1.44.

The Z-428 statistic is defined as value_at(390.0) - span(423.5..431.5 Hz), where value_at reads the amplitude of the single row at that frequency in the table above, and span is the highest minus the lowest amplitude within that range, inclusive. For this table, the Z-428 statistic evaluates 1.45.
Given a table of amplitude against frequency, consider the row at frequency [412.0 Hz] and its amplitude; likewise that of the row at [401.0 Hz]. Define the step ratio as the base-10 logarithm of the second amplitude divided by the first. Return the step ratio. 0.10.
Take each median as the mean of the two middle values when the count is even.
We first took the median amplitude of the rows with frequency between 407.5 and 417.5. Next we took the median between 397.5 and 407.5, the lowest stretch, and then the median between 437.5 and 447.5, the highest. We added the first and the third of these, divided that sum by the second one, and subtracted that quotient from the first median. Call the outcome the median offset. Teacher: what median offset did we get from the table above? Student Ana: -0.65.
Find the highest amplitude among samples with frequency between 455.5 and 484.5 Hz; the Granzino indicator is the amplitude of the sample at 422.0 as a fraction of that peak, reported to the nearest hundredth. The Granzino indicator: 0.66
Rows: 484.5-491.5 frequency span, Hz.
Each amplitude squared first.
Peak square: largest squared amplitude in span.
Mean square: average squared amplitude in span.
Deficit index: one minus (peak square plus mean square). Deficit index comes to -6.7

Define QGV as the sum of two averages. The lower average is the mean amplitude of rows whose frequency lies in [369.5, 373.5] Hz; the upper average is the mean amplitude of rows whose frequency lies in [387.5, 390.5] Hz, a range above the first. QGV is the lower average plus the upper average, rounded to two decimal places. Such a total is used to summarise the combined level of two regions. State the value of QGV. 3.24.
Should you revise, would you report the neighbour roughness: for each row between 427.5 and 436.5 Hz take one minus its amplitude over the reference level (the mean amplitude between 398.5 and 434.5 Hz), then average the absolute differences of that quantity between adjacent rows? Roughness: 0.040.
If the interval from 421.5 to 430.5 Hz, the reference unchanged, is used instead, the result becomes 0.028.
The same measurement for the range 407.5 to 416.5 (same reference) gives 0.032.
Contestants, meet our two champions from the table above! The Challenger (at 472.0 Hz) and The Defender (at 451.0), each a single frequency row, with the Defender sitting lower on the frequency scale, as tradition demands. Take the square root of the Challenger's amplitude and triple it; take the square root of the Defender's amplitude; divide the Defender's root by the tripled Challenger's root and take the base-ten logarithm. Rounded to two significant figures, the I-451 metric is -0.49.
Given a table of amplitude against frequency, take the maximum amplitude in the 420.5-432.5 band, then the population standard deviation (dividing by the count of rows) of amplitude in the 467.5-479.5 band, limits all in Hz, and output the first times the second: 0.242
